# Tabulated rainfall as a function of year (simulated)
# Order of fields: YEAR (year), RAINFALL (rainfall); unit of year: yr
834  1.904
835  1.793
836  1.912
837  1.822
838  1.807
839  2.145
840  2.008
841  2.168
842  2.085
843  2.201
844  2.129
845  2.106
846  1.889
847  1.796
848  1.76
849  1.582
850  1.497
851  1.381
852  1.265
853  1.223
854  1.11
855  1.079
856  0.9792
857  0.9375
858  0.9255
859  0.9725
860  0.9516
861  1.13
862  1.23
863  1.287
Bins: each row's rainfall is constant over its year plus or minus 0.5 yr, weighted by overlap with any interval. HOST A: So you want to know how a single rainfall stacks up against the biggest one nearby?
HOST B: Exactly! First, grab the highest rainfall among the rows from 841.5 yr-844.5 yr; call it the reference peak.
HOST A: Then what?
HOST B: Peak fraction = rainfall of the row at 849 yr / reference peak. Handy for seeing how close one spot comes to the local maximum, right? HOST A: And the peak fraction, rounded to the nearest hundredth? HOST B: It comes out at 0.72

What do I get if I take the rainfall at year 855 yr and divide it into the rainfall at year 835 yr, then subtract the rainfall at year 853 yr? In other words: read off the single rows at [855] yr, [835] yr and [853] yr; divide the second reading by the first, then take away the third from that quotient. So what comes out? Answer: 0.44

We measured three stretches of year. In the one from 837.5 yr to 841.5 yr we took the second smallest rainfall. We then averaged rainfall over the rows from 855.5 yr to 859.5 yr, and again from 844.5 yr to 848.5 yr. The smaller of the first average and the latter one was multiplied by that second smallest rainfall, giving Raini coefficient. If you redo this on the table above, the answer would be 1.91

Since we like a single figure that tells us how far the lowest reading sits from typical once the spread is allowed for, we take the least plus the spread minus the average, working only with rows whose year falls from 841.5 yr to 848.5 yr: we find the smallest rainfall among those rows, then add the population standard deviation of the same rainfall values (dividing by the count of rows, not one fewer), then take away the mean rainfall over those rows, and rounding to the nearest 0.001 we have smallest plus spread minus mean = -0.072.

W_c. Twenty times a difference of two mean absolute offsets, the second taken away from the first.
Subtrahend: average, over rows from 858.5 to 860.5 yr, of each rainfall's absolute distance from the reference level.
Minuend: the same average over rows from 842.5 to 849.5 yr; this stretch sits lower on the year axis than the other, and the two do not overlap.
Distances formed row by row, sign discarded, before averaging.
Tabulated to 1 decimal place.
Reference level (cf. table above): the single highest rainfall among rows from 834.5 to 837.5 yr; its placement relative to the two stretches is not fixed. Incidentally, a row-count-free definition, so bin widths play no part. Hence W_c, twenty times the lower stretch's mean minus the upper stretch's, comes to -15.2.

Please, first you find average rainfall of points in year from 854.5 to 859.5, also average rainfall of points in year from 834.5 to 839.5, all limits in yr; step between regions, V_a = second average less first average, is 0.92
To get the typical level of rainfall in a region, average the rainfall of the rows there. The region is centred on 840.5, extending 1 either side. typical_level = 2.09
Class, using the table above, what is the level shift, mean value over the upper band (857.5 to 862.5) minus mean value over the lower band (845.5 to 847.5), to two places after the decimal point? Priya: -0.80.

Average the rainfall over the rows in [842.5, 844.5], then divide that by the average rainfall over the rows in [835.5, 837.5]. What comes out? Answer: 1.16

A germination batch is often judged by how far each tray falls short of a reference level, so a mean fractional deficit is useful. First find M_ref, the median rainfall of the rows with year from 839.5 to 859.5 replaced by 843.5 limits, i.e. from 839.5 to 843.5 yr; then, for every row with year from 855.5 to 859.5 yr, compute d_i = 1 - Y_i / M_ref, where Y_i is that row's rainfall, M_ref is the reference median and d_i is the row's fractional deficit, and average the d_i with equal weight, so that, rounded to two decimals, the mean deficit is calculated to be 0.55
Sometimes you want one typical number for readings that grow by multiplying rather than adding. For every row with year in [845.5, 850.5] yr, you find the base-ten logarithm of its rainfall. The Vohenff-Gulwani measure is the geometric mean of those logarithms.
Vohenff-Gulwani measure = 0.23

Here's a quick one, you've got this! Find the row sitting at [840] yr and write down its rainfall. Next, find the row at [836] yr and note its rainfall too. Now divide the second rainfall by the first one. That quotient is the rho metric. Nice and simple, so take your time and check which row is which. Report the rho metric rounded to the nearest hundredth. 0.95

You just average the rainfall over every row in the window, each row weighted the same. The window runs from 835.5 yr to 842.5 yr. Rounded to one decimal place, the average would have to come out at 2.0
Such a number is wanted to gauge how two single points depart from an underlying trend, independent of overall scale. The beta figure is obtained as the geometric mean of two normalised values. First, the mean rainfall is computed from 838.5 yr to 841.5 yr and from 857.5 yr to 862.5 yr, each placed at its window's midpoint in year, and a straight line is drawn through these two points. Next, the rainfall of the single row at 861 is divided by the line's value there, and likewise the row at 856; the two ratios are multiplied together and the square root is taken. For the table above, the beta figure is 0.944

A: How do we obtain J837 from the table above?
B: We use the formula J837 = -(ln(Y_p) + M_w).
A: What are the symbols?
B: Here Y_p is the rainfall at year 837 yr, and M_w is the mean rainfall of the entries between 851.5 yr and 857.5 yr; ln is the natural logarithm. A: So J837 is -1.7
